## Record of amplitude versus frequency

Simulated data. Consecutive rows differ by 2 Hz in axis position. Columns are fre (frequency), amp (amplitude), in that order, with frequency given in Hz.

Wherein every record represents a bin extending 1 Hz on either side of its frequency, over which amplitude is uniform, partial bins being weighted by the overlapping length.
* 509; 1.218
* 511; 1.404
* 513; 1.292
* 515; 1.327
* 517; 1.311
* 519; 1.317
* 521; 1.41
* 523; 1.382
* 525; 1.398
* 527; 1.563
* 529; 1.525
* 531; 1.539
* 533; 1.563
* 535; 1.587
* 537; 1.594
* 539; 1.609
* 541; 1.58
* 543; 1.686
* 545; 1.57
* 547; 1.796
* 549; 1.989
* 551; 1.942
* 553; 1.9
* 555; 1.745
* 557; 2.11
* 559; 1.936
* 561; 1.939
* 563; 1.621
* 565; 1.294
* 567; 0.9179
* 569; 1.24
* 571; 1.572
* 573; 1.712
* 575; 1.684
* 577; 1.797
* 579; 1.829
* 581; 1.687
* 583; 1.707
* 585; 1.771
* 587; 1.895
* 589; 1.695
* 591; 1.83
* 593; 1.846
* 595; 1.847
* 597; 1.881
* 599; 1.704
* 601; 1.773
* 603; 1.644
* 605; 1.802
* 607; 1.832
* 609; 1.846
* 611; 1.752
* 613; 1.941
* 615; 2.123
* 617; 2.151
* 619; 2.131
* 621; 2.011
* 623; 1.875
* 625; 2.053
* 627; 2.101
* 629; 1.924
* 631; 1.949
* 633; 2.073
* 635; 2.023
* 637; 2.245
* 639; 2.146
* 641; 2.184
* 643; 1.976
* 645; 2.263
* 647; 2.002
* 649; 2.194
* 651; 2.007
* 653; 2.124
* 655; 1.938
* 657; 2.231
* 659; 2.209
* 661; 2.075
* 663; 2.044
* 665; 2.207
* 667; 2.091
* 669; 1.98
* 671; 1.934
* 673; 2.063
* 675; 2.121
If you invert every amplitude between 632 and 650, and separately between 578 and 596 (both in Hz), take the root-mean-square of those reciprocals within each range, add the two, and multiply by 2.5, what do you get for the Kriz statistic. 2.58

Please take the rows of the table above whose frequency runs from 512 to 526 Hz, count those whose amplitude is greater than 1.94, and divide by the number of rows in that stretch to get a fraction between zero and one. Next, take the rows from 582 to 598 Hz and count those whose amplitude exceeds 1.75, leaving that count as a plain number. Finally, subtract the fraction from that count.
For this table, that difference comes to 6.0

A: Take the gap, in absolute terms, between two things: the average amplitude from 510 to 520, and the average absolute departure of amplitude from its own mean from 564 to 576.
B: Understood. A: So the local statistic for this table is 1.08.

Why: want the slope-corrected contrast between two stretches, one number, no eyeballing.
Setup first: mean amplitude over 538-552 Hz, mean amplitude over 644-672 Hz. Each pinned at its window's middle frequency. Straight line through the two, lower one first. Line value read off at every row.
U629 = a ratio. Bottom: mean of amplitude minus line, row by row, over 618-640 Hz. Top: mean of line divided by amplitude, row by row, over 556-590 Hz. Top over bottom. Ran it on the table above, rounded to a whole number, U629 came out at 25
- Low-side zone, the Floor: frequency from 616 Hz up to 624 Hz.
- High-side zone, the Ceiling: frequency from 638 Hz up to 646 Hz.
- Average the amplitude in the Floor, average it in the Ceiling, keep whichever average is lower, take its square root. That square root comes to 1.43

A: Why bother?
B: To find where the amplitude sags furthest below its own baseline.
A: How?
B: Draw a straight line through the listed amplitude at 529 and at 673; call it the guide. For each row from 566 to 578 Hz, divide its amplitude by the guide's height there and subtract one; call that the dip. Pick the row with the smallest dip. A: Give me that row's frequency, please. 567 Hz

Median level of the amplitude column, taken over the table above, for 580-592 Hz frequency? 1.74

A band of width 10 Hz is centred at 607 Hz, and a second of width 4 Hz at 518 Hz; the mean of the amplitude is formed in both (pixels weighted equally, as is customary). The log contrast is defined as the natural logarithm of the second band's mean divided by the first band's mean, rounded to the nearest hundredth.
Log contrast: -0.30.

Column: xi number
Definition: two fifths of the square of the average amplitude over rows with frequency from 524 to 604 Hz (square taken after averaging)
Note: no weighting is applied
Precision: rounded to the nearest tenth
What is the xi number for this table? 1.1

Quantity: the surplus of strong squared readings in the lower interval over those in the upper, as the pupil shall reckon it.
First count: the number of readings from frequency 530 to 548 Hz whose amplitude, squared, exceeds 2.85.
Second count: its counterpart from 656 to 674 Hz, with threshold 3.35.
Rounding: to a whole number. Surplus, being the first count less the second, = -8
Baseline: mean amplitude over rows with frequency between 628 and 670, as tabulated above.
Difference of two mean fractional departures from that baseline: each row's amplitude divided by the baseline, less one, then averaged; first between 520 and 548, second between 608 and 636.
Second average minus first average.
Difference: 0.21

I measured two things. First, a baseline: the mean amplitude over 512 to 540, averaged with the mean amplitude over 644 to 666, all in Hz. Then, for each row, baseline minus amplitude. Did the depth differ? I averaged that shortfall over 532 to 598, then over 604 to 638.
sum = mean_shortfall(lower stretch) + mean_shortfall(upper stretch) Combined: -0.1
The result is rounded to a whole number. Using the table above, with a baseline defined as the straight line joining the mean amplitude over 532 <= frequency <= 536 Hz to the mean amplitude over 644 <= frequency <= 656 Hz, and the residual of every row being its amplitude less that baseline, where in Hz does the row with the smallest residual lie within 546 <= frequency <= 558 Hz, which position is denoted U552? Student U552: 555 Hz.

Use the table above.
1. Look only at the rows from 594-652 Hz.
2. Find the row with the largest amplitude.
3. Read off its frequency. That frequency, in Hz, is 645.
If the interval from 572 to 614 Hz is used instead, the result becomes 613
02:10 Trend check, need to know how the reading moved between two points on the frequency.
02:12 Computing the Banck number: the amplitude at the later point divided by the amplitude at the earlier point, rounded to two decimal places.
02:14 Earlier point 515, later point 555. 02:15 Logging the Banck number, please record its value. 1.31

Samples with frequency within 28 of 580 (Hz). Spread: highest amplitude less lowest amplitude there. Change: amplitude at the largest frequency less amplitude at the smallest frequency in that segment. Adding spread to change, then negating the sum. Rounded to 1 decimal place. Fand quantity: -1.1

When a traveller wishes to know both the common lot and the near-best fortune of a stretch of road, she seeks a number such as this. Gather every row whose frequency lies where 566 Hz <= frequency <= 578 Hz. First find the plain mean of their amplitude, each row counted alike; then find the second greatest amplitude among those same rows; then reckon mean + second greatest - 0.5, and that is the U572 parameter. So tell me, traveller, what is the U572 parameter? 2.70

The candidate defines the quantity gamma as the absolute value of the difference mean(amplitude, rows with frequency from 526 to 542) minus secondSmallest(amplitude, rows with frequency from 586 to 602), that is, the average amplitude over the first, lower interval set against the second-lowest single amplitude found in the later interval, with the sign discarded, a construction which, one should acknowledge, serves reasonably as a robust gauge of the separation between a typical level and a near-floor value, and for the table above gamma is 0.13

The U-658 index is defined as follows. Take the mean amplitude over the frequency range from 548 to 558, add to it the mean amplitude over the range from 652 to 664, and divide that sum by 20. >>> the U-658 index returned 0.202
